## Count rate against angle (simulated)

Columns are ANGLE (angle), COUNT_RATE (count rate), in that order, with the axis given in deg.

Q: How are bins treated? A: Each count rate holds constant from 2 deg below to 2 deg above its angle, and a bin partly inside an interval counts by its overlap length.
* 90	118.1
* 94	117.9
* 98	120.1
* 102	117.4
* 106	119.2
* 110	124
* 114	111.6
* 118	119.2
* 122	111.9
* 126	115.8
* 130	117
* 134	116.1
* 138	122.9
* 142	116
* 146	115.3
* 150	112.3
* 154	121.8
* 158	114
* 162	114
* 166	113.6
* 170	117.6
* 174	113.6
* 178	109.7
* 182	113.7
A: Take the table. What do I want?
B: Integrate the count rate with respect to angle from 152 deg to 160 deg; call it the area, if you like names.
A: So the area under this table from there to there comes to 943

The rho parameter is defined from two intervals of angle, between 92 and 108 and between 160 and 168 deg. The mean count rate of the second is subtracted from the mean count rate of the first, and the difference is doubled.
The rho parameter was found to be 10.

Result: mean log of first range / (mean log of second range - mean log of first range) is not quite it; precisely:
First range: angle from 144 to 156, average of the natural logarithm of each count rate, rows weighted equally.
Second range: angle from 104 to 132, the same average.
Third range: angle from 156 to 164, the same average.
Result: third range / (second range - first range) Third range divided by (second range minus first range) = 1134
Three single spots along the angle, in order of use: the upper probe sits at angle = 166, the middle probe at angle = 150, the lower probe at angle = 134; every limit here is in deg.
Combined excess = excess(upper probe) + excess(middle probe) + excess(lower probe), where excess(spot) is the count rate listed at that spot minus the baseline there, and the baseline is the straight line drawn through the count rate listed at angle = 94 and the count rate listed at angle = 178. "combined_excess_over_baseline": 4.7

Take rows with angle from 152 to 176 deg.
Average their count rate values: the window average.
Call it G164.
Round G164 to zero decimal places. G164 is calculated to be 116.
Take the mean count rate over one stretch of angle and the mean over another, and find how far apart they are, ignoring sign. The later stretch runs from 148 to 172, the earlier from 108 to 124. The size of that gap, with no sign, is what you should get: 1.1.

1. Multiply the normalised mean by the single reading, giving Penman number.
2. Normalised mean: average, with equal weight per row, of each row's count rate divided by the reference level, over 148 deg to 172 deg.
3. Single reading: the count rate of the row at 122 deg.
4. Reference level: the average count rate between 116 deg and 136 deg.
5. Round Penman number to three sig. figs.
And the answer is 111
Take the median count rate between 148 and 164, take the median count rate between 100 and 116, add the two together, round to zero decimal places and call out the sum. 232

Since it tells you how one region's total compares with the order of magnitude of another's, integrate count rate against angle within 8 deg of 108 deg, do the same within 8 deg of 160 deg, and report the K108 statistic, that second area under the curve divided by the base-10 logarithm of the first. 566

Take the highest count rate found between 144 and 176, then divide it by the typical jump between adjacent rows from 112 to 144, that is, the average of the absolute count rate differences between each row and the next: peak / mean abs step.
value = 24.6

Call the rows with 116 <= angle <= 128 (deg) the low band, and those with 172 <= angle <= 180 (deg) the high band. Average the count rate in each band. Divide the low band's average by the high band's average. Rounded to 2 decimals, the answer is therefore 1.04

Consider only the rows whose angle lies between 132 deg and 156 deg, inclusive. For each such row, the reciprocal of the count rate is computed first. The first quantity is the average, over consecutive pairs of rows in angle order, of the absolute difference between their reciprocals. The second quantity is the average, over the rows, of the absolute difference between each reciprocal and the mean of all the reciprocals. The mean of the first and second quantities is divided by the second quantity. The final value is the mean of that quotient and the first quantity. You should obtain 0.662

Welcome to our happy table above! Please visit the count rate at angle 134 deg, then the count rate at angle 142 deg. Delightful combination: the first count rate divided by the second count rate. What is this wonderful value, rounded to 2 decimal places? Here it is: 1.00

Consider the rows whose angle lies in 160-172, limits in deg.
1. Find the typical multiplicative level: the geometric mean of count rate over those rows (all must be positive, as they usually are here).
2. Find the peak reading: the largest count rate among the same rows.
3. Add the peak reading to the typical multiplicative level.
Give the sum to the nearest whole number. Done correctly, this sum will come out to 233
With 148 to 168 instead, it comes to 237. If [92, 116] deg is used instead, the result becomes 242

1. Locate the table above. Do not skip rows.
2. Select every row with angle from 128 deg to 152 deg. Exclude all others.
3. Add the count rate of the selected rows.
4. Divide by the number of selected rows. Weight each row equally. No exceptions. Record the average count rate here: 117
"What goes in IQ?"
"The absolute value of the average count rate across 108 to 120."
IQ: 118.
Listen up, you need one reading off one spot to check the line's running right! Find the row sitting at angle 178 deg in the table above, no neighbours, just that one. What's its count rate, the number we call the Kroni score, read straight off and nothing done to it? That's 109.7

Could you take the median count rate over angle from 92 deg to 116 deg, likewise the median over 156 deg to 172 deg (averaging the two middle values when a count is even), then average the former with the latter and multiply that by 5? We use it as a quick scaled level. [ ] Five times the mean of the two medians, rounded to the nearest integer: 581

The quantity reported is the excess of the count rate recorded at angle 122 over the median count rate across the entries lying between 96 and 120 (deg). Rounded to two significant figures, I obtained -7.3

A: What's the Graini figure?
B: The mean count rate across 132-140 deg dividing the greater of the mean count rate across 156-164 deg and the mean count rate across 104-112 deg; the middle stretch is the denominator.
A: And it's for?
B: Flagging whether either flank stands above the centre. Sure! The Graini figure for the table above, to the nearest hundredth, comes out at 1.02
